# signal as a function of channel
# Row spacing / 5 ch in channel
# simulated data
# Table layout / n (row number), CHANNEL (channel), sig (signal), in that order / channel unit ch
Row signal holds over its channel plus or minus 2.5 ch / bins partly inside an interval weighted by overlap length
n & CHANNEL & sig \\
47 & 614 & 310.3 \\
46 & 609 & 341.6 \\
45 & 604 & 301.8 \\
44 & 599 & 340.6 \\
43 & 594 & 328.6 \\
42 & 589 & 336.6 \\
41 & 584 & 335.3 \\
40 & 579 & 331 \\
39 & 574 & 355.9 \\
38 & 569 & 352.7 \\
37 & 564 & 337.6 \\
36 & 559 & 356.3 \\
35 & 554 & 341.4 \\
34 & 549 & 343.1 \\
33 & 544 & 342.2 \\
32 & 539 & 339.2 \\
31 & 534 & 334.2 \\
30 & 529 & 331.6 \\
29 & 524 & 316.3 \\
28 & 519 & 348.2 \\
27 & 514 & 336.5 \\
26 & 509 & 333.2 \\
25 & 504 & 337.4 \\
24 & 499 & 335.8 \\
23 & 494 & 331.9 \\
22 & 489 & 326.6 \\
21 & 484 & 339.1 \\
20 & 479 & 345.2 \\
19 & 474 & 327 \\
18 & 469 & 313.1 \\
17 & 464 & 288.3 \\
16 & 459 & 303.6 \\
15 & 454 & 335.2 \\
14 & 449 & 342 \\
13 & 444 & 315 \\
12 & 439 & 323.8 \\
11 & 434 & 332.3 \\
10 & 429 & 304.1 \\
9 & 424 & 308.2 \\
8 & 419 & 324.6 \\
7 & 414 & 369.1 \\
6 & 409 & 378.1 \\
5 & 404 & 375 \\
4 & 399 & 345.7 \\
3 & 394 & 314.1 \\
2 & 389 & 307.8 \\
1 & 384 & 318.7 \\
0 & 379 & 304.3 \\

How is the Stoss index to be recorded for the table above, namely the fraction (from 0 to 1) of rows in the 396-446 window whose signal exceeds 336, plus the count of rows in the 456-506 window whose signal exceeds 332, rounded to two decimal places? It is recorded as 4.40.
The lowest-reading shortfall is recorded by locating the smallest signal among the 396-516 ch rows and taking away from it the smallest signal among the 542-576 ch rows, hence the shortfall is -49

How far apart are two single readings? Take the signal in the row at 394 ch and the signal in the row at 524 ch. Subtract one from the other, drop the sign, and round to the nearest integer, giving 2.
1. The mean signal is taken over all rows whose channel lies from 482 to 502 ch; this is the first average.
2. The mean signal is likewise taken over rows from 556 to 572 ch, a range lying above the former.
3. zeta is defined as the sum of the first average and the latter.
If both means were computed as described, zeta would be 682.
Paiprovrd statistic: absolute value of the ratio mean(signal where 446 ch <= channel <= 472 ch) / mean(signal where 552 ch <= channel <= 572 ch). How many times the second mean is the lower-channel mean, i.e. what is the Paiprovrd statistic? 0.91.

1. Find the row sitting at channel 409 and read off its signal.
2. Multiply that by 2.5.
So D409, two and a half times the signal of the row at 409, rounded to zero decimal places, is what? 945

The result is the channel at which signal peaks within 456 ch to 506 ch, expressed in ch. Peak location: 479 ch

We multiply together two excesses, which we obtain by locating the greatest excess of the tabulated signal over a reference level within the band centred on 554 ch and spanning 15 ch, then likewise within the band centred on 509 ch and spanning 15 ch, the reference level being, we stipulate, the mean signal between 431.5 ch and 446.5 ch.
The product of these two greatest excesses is 447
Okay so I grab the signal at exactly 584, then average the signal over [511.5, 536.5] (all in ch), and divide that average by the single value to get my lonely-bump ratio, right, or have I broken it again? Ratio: 0.99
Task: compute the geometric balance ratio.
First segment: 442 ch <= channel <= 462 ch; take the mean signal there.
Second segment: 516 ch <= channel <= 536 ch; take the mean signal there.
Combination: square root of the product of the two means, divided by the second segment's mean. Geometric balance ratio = 0.99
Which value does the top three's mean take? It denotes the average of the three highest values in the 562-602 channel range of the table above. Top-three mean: 350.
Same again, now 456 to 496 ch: 339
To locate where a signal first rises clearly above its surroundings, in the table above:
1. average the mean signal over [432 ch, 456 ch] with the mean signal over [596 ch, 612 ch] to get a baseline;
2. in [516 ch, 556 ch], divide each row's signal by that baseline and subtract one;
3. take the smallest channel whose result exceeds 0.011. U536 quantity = 519 ch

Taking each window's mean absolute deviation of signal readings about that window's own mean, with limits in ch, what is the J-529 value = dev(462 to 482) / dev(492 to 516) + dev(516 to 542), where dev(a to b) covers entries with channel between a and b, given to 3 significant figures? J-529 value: 17.1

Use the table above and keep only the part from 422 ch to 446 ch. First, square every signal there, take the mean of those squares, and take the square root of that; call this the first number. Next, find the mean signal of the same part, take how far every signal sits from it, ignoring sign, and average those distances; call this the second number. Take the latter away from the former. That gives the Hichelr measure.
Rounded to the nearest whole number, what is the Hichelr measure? 308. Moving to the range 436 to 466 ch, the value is 303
